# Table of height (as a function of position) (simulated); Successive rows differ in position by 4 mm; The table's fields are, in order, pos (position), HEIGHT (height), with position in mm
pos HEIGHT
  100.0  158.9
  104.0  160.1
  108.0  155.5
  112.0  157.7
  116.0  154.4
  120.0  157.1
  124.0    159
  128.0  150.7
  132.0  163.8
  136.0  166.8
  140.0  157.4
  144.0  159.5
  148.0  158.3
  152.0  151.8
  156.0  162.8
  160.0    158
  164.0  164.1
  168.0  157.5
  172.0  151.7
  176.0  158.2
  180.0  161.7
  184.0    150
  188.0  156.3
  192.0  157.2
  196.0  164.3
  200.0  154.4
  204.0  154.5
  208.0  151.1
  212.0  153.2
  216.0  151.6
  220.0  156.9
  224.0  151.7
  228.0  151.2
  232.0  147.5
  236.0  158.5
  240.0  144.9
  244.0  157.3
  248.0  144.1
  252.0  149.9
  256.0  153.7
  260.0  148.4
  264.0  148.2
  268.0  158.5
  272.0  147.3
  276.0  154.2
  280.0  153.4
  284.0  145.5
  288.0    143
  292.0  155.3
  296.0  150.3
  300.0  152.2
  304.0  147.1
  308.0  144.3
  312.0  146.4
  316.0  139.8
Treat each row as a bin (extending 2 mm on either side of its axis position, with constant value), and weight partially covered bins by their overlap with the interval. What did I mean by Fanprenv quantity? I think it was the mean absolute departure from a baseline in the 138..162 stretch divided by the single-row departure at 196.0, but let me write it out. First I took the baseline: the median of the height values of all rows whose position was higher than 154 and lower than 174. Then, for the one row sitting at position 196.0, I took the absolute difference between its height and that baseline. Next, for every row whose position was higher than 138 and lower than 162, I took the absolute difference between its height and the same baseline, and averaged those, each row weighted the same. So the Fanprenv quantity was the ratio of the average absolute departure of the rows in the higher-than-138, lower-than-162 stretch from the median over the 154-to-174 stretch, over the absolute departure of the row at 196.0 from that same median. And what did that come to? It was 0.4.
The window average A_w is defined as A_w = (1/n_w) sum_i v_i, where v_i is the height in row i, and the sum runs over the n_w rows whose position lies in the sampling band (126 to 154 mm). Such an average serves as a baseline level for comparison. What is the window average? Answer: 158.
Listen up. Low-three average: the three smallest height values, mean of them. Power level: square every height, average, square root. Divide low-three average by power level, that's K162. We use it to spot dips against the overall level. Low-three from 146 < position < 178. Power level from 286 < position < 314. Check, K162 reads 1.035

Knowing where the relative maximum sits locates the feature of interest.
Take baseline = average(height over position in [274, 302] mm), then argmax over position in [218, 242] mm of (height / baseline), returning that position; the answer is 236.0 mm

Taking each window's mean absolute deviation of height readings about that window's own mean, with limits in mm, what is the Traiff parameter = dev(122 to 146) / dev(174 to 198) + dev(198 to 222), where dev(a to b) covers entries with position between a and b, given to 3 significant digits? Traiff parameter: 2.76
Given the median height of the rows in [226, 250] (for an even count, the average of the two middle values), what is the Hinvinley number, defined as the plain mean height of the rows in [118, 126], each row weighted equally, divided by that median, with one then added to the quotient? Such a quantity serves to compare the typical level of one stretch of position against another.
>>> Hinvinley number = 2.058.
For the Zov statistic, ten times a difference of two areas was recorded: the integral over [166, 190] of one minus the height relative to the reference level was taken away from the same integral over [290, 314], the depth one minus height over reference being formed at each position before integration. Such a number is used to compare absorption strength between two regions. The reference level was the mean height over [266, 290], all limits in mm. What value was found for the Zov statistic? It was 11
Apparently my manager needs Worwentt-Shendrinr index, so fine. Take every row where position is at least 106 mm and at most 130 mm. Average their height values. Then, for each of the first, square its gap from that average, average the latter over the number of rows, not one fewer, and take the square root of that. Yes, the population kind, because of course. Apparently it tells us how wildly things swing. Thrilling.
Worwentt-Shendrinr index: 2.7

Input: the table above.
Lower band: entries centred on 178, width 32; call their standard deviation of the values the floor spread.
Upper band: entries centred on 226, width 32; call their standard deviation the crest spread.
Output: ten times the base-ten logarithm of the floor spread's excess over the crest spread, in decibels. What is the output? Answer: -7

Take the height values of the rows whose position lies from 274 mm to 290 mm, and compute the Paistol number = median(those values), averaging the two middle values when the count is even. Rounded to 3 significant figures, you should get 149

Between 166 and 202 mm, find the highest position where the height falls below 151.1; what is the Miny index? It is 184.0 mm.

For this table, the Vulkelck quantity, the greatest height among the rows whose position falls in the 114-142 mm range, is 166.8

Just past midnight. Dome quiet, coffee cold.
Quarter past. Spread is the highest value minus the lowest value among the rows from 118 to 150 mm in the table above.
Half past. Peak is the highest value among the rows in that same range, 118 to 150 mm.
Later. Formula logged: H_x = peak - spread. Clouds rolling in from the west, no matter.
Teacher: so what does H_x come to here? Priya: 151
